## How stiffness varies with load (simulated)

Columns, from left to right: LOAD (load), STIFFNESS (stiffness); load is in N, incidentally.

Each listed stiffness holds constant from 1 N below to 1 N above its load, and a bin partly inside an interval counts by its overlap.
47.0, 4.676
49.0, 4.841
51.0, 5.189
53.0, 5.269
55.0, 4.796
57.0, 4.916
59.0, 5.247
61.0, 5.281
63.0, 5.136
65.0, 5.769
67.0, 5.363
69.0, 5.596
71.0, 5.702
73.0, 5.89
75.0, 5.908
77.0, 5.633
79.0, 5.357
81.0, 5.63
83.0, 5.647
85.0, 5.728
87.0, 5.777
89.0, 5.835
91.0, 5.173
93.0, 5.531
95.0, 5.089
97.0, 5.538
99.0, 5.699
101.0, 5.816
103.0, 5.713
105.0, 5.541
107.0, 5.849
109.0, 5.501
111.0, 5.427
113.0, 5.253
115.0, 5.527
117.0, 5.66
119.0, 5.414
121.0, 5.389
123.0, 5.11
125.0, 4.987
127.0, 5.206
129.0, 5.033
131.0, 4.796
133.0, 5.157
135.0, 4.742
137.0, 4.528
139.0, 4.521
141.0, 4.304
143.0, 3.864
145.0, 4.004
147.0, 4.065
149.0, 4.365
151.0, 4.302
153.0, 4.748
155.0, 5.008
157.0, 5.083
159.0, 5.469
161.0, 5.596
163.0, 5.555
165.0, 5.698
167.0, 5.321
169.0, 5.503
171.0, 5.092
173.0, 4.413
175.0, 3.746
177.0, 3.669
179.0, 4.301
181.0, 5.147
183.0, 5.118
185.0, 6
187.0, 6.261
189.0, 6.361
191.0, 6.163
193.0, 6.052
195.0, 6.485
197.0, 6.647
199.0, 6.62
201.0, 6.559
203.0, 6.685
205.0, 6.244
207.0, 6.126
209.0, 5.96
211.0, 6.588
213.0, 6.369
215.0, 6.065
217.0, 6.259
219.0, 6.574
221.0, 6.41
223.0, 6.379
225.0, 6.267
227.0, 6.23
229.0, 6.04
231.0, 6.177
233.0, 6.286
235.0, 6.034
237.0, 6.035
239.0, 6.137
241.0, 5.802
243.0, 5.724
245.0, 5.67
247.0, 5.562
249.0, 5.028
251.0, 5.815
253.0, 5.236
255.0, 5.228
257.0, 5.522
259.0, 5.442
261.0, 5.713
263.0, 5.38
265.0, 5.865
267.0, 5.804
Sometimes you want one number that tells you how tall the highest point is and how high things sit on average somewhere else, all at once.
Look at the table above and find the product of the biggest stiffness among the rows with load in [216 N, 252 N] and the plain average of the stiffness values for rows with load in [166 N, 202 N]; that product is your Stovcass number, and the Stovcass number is 36.3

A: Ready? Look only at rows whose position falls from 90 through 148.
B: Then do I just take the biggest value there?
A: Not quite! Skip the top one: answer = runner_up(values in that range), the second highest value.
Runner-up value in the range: 5.816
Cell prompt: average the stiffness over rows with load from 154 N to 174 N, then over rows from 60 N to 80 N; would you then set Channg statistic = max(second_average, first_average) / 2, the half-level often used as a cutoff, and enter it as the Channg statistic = 2.78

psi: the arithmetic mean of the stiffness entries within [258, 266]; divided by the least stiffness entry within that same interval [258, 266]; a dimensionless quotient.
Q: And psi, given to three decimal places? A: 1.041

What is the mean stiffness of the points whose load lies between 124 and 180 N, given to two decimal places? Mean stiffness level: 4.75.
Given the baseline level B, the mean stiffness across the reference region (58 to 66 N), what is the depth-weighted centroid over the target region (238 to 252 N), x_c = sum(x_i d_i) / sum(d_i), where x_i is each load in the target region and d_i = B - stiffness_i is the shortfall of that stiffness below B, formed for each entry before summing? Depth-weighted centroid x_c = 242.6 N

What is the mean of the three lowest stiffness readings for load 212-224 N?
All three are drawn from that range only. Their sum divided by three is 6.2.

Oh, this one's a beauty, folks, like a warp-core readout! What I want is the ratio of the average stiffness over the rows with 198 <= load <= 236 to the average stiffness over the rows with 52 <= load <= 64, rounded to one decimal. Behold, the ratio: 1.2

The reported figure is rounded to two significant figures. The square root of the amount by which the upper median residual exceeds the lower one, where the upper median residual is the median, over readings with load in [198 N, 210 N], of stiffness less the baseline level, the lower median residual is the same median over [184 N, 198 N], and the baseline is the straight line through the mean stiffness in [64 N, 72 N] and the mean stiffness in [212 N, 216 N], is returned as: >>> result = 0.27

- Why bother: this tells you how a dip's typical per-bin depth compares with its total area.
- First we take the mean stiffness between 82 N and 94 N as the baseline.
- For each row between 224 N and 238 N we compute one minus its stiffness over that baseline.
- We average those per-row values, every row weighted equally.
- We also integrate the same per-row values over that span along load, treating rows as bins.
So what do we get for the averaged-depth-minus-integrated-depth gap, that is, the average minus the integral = 1.2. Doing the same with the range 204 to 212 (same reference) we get 0.8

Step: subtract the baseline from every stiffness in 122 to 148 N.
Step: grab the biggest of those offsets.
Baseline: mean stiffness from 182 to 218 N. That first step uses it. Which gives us -1.0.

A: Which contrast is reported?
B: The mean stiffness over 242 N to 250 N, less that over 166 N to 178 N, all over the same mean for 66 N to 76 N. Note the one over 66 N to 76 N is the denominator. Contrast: 0.15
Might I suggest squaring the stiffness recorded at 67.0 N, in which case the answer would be 29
